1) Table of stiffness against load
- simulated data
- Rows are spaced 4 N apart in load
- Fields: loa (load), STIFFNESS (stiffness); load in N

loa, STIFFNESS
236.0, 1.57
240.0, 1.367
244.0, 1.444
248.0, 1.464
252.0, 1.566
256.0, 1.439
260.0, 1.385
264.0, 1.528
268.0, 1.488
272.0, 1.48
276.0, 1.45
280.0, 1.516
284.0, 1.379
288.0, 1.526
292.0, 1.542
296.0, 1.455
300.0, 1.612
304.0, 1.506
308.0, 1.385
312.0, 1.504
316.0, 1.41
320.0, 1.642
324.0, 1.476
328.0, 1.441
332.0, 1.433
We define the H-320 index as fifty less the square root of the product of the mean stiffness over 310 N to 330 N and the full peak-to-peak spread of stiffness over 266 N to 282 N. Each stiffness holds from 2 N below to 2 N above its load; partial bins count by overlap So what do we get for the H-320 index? 49.7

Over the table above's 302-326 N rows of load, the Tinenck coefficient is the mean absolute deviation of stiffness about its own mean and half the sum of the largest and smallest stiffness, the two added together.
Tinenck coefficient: 1.58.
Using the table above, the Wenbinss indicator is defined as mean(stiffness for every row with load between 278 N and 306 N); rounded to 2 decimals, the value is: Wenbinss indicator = 1.51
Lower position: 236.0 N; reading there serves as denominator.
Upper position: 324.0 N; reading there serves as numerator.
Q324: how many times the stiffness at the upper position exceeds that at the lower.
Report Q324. 0.94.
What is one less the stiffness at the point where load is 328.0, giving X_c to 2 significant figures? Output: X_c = -0.44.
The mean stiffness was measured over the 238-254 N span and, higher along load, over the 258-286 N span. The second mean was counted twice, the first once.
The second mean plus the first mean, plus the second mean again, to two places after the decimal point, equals 4.38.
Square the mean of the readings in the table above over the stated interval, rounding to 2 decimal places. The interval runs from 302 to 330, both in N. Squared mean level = 2.19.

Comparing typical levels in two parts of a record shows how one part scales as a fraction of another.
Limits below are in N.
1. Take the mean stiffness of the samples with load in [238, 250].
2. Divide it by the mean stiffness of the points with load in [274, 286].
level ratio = 0.98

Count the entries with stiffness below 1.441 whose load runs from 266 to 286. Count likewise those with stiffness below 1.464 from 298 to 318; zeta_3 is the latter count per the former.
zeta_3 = 2.00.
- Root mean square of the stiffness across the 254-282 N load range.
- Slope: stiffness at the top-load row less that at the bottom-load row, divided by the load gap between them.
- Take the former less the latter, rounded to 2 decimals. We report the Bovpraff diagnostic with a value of 1.47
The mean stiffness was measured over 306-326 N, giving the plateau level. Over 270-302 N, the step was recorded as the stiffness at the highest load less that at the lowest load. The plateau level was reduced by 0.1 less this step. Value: 1.52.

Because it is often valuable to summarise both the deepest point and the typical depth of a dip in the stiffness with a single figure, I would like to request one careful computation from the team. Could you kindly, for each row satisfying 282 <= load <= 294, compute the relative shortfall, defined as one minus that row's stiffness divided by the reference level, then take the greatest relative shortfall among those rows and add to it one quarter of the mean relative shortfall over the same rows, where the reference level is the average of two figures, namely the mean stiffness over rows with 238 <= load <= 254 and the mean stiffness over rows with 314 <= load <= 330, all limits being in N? 0.06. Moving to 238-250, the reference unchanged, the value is 0.08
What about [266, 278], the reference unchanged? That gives 0.02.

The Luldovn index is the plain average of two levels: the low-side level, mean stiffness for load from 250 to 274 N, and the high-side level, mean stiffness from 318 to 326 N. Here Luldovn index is 1.52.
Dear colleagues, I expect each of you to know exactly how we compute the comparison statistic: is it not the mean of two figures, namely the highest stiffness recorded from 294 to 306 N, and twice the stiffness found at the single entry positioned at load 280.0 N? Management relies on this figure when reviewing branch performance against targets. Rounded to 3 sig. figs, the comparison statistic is 2.32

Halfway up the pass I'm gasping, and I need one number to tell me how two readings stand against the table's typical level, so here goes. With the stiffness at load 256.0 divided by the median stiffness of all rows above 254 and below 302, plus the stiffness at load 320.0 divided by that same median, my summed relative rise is 2.08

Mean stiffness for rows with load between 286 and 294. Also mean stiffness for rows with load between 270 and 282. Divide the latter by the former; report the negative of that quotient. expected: -0.97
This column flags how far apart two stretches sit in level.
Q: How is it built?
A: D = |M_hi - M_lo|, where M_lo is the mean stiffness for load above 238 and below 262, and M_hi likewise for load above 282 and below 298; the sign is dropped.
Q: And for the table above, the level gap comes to 0.031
